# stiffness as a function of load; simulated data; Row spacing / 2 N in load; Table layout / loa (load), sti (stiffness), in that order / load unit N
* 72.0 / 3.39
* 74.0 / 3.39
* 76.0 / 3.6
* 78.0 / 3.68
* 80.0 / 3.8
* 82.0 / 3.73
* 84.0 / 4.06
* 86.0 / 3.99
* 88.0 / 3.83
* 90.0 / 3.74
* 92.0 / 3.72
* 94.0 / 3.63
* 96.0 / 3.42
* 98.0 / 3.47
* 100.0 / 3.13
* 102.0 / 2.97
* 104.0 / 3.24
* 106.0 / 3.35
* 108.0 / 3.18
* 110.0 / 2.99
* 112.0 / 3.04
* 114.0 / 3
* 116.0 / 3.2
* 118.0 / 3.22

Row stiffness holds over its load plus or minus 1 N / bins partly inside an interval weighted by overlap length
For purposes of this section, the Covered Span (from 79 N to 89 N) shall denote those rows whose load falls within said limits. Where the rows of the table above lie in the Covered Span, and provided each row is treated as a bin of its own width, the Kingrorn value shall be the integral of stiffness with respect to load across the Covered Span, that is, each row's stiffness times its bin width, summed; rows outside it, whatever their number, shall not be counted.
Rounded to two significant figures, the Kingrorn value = 39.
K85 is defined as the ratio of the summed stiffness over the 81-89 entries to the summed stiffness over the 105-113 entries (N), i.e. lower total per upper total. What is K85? 1.2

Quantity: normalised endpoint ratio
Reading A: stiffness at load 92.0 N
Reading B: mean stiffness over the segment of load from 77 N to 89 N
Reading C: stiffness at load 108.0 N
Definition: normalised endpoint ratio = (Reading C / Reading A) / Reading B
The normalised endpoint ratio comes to 0.222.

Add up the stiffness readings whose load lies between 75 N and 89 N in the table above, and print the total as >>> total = 27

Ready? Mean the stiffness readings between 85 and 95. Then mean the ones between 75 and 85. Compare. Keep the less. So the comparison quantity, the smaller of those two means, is 3.77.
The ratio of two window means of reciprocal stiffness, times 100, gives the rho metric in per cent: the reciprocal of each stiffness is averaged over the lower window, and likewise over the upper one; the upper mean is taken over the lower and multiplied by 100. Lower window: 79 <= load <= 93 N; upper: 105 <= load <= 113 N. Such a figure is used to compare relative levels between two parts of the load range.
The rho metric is 122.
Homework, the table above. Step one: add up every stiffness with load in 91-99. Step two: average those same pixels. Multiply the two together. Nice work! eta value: 51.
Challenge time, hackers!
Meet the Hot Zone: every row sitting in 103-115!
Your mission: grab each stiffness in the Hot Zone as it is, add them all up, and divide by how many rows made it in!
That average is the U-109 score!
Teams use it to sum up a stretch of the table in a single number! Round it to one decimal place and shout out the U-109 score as 3.1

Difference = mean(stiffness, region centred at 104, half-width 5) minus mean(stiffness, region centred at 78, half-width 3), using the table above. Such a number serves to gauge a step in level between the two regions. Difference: -0.52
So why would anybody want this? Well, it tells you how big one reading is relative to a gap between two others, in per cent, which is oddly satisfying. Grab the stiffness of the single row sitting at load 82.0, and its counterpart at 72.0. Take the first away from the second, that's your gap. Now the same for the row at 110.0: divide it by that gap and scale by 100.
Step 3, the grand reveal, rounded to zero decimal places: -879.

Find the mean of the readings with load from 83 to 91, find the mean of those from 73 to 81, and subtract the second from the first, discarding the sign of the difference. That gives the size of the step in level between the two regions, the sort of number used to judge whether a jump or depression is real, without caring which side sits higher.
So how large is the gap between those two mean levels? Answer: 0.3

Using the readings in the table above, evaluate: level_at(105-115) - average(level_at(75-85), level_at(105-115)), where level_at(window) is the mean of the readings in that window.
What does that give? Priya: -0.33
